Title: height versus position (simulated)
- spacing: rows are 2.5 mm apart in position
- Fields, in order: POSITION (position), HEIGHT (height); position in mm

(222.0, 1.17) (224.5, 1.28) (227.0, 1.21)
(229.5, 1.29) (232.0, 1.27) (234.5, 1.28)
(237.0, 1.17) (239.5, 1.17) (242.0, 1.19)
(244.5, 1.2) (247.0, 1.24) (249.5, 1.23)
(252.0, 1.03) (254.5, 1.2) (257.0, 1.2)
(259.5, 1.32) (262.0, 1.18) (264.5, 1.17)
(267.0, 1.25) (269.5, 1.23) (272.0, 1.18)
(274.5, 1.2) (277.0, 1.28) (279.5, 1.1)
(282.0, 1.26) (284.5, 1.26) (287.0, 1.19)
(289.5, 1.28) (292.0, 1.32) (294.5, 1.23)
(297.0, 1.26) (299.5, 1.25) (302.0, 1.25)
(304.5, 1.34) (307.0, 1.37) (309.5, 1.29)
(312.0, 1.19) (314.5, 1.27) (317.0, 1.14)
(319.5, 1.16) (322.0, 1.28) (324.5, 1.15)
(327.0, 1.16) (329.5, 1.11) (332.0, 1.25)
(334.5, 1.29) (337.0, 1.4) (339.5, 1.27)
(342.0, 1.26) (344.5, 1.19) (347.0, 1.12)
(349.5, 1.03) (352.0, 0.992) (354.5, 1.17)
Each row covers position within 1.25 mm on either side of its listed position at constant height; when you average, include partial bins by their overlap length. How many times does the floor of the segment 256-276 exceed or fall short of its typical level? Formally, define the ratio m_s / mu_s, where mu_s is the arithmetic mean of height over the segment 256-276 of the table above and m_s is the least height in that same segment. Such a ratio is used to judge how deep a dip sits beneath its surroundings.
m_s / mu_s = 0.96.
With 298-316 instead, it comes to 0.93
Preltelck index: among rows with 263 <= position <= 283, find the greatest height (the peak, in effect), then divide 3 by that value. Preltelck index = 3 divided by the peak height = 2.34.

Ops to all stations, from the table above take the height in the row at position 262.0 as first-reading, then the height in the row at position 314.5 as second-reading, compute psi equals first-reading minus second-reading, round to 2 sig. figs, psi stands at -0.090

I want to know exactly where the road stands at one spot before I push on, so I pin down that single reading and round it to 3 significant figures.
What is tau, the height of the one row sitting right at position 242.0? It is 1.19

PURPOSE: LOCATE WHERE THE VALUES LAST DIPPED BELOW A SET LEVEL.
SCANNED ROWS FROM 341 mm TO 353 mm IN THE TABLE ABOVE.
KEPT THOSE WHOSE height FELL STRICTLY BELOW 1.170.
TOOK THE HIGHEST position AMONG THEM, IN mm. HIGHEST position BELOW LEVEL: 352.0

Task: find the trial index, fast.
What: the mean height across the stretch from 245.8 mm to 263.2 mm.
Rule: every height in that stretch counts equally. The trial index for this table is 1.20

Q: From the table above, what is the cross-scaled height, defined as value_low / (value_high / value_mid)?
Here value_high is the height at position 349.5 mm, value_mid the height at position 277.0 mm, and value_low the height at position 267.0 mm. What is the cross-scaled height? 1.55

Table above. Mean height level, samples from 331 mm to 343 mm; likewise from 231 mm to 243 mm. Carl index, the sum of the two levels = 2.51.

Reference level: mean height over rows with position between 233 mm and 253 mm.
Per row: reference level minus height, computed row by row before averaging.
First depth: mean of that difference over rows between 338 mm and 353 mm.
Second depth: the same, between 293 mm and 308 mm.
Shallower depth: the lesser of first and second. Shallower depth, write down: -0.09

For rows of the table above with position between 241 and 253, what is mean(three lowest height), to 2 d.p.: 1.14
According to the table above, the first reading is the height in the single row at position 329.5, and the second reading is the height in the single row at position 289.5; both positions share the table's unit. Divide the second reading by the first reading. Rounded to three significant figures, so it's 1.15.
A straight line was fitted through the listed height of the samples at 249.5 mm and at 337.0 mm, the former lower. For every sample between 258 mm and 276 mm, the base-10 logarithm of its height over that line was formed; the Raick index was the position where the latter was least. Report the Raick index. 272.0 mm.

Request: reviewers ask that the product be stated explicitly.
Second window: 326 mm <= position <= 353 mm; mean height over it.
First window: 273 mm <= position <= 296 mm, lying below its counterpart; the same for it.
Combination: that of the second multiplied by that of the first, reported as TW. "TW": 1.47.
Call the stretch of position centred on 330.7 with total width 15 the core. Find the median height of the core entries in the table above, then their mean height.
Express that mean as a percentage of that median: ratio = 102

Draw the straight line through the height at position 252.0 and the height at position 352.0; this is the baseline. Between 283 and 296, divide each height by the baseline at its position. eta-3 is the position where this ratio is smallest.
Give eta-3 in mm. 287.0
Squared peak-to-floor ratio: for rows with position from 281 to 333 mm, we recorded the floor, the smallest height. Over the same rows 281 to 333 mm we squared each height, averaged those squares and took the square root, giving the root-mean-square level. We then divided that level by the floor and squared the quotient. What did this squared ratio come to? 1.25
